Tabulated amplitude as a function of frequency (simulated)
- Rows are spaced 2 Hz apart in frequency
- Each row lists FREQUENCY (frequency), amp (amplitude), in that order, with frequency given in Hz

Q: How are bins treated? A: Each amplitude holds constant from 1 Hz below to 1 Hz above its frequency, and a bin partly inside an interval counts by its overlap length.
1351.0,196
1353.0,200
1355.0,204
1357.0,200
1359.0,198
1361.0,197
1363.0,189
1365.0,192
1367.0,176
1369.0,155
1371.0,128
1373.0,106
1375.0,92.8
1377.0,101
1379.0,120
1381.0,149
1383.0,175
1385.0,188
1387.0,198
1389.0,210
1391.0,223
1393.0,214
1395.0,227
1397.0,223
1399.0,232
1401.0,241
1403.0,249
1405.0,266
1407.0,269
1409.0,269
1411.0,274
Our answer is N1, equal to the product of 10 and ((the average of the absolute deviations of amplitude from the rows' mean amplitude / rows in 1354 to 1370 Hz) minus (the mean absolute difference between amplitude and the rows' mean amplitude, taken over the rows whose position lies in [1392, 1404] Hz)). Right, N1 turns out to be 20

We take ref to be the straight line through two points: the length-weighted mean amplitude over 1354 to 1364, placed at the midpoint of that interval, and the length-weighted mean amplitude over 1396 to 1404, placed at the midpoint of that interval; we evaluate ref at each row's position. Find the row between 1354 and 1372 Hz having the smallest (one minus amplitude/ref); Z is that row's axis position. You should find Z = 1355.0 Hz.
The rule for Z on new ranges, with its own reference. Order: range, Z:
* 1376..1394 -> 1391.0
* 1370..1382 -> 1381.0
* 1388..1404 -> 1403.0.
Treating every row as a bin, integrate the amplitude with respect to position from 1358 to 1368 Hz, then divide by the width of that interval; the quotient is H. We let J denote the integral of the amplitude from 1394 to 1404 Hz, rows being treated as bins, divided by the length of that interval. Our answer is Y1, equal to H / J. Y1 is 0.81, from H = 190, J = 234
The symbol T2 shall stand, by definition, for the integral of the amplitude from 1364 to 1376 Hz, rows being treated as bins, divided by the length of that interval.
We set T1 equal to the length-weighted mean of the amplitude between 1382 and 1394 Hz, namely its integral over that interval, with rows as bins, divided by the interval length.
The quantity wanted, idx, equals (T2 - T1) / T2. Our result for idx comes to -0.42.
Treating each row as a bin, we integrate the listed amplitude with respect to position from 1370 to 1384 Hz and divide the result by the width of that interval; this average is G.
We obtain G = 125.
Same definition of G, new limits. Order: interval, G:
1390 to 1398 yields 222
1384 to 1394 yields 207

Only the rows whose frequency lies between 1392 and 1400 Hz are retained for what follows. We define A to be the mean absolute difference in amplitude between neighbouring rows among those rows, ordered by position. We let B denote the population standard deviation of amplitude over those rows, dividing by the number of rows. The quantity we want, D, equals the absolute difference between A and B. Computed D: 2.1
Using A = 9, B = 7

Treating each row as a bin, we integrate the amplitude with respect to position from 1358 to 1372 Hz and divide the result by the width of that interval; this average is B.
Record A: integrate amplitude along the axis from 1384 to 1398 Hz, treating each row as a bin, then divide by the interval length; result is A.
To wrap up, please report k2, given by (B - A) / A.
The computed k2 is -0.2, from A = 212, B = 176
